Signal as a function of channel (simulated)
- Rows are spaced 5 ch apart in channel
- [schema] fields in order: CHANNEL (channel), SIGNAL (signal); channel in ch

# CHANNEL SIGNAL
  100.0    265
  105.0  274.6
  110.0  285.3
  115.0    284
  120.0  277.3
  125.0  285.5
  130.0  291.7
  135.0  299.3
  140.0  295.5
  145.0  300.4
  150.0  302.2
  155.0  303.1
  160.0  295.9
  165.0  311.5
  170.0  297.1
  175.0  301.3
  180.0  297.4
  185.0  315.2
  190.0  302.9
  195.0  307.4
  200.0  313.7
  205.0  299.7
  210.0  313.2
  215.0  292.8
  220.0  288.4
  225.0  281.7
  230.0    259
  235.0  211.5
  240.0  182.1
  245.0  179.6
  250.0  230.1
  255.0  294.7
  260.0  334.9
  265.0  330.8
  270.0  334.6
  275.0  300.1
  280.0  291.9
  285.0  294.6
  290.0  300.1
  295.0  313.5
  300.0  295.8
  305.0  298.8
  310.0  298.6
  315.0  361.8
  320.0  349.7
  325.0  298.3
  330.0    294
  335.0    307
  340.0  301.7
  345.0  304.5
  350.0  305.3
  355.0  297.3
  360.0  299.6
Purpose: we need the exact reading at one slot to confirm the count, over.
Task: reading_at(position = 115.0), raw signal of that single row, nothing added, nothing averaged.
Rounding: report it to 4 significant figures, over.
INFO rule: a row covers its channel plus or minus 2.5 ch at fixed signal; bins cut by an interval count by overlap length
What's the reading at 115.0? 284.0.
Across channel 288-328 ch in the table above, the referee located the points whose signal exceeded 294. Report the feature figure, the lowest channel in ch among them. 290.0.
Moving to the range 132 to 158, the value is 135.0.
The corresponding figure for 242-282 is 255.0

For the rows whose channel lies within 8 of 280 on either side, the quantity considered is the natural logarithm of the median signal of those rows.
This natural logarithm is 5.69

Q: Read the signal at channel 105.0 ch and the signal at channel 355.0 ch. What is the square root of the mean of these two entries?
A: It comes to 16.91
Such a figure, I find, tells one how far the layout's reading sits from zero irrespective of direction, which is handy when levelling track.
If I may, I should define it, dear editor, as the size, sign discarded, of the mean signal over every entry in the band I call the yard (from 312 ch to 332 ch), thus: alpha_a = 326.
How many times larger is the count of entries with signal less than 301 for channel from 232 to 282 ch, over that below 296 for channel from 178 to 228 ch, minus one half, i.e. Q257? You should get 1.8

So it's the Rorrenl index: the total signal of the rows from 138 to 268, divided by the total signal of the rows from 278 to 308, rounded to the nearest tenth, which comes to 4.1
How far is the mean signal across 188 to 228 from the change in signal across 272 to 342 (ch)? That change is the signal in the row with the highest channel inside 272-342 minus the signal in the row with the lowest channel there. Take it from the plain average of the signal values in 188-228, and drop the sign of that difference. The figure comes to 298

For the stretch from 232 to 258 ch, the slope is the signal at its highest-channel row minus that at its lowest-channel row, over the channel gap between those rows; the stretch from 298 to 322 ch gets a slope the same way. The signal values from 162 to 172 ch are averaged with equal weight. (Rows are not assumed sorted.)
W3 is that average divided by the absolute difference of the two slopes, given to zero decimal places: 208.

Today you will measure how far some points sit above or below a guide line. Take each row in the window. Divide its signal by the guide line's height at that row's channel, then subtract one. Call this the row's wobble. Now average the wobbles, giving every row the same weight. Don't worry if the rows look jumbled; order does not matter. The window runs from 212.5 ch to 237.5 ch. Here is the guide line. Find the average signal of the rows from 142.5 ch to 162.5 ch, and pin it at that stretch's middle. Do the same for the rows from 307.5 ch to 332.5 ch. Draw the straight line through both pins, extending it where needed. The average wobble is -0.14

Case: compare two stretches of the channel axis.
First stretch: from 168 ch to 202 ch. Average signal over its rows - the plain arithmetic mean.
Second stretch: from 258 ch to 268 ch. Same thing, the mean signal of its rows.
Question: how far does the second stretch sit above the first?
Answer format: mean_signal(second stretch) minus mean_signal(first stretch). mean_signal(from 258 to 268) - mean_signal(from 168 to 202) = 28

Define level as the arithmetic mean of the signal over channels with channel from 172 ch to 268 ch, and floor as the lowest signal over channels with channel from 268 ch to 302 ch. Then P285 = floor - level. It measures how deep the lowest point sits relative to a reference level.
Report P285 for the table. 11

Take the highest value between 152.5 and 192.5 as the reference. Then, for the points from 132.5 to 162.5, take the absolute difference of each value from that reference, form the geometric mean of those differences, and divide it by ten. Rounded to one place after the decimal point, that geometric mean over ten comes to 1.6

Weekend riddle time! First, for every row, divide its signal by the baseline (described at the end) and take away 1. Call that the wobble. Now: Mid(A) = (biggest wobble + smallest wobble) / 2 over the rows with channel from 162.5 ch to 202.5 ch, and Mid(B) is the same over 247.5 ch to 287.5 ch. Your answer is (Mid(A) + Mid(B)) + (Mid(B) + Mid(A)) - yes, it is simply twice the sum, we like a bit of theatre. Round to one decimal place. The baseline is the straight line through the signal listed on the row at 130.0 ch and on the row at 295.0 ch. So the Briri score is -0.1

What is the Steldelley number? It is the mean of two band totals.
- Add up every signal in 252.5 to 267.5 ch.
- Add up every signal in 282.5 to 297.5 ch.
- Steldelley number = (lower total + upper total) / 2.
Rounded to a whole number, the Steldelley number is 934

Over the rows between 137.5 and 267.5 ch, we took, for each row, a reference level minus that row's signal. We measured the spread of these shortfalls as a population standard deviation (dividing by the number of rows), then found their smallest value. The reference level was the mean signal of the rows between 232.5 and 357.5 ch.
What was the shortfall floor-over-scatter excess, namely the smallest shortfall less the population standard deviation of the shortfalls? -82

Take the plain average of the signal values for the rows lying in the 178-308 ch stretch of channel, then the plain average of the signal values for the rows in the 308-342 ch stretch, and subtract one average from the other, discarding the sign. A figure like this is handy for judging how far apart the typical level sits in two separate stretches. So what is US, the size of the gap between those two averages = 29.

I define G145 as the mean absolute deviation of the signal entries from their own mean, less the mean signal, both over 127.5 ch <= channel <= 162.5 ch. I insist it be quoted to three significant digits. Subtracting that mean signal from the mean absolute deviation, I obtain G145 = -295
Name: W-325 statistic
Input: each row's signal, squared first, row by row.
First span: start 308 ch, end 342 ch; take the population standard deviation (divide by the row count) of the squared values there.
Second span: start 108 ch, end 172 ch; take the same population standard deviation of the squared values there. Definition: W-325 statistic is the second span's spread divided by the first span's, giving 0.316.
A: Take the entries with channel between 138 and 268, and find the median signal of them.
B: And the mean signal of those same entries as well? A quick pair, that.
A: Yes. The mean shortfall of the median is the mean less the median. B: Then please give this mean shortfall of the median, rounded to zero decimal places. -12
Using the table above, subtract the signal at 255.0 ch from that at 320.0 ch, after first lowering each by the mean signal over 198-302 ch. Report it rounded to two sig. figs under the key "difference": 55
